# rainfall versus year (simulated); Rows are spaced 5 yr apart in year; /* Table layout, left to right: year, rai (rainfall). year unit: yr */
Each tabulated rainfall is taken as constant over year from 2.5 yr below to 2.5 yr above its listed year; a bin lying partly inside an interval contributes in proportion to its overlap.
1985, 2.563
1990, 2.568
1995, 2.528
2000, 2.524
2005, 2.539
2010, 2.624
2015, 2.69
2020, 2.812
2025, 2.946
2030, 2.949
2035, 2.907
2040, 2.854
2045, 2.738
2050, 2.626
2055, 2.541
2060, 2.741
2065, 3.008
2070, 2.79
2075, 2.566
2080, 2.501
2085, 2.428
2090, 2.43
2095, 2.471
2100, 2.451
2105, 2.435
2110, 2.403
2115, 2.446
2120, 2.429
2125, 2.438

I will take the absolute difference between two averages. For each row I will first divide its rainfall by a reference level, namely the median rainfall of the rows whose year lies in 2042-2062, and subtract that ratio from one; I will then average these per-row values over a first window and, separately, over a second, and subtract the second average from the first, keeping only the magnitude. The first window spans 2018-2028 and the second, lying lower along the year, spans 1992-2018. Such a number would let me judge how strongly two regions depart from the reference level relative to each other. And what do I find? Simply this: 0.11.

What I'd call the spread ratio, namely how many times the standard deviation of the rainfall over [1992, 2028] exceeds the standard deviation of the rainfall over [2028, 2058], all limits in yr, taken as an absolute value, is 1.0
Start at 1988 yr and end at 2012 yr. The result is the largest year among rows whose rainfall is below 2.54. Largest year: 2005 yr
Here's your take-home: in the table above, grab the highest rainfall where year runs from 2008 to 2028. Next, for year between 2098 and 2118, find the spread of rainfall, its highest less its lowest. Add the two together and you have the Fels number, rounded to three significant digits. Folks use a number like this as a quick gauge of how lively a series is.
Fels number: 2.99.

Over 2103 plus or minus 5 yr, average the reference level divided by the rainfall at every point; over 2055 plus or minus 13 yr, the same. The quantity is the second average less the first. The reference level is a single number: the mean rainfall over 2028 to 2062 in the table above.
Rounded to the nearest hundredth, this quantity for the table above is -0.12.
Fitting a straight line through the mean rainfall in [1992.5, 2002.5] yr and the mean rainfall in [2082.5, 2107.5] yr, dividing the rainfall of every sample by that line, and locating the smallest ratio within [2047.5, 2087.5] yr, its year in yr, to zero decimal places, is 2085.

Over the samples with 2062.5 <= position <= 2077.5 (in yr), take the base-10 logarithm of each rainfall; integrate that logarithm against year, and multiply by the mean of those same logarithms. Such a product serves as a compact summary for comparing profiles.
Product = 3.0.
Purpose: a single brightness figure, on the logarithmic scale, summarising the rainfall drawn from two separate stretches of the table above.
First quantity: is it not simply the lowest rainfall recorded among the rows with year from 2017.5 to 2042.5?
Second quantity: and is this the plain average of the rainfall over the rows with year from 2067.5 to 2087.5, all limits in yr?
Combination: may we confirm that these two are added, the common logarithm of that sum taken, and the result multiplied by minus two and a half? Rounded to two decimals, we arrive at -1.83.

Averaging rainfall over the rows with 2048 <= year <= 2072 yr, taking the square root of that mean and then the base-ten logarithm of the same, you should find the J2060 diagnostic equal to 0.219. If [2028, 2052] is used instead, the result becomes 0.225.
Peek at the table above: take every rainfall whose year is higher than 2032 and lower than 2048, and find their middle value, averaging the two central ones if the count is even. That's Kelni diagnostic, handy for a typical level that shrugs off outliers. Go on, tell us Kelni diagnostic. 2.85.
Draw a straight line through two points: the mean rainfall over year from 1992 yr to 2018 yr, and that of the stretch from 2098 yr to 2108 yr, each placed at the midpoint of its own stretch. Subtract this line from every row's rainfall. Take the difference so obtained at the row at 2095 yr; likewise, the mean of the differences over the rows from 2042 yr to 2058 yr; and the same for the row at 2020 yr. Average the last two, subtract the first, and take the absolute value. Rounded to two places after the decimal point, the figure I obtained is 0.17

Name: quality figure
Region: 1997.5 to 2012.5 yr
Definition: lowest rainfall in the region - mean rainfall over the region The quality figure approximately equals -0.038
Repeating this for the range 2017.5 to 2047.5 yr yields -0.130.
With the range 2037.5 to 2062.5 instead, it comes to -0.159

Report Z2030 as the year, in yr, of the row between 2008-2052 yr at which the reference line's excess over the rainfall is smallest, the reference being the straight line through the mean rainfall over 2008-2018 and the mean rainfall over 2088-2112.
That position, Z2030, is 2030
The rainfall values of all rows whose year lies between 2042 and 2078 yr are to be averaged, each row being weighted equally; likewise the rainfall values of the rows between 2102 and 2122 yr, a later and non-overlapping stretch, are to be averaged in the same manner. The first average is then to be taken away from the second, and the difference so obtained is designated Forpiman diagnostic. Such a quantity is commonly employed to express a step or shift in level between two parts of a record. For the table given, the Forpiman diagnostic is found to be -0.29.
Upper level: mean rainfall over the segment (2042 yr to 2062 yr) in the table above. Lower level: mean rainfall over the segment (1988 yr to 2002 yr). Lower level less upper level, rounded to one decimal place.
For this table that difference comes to -0.1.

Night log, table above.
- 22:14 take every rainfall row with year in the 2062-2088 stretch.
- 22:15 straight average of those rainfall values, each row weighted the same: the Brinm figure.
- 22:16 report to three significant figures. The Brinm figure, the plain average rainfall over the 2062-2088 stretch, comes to 2.66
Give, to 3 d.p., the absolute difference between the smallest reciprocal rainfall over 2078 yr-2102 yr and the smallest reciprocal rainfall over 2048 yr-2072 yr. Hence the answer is 0.067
